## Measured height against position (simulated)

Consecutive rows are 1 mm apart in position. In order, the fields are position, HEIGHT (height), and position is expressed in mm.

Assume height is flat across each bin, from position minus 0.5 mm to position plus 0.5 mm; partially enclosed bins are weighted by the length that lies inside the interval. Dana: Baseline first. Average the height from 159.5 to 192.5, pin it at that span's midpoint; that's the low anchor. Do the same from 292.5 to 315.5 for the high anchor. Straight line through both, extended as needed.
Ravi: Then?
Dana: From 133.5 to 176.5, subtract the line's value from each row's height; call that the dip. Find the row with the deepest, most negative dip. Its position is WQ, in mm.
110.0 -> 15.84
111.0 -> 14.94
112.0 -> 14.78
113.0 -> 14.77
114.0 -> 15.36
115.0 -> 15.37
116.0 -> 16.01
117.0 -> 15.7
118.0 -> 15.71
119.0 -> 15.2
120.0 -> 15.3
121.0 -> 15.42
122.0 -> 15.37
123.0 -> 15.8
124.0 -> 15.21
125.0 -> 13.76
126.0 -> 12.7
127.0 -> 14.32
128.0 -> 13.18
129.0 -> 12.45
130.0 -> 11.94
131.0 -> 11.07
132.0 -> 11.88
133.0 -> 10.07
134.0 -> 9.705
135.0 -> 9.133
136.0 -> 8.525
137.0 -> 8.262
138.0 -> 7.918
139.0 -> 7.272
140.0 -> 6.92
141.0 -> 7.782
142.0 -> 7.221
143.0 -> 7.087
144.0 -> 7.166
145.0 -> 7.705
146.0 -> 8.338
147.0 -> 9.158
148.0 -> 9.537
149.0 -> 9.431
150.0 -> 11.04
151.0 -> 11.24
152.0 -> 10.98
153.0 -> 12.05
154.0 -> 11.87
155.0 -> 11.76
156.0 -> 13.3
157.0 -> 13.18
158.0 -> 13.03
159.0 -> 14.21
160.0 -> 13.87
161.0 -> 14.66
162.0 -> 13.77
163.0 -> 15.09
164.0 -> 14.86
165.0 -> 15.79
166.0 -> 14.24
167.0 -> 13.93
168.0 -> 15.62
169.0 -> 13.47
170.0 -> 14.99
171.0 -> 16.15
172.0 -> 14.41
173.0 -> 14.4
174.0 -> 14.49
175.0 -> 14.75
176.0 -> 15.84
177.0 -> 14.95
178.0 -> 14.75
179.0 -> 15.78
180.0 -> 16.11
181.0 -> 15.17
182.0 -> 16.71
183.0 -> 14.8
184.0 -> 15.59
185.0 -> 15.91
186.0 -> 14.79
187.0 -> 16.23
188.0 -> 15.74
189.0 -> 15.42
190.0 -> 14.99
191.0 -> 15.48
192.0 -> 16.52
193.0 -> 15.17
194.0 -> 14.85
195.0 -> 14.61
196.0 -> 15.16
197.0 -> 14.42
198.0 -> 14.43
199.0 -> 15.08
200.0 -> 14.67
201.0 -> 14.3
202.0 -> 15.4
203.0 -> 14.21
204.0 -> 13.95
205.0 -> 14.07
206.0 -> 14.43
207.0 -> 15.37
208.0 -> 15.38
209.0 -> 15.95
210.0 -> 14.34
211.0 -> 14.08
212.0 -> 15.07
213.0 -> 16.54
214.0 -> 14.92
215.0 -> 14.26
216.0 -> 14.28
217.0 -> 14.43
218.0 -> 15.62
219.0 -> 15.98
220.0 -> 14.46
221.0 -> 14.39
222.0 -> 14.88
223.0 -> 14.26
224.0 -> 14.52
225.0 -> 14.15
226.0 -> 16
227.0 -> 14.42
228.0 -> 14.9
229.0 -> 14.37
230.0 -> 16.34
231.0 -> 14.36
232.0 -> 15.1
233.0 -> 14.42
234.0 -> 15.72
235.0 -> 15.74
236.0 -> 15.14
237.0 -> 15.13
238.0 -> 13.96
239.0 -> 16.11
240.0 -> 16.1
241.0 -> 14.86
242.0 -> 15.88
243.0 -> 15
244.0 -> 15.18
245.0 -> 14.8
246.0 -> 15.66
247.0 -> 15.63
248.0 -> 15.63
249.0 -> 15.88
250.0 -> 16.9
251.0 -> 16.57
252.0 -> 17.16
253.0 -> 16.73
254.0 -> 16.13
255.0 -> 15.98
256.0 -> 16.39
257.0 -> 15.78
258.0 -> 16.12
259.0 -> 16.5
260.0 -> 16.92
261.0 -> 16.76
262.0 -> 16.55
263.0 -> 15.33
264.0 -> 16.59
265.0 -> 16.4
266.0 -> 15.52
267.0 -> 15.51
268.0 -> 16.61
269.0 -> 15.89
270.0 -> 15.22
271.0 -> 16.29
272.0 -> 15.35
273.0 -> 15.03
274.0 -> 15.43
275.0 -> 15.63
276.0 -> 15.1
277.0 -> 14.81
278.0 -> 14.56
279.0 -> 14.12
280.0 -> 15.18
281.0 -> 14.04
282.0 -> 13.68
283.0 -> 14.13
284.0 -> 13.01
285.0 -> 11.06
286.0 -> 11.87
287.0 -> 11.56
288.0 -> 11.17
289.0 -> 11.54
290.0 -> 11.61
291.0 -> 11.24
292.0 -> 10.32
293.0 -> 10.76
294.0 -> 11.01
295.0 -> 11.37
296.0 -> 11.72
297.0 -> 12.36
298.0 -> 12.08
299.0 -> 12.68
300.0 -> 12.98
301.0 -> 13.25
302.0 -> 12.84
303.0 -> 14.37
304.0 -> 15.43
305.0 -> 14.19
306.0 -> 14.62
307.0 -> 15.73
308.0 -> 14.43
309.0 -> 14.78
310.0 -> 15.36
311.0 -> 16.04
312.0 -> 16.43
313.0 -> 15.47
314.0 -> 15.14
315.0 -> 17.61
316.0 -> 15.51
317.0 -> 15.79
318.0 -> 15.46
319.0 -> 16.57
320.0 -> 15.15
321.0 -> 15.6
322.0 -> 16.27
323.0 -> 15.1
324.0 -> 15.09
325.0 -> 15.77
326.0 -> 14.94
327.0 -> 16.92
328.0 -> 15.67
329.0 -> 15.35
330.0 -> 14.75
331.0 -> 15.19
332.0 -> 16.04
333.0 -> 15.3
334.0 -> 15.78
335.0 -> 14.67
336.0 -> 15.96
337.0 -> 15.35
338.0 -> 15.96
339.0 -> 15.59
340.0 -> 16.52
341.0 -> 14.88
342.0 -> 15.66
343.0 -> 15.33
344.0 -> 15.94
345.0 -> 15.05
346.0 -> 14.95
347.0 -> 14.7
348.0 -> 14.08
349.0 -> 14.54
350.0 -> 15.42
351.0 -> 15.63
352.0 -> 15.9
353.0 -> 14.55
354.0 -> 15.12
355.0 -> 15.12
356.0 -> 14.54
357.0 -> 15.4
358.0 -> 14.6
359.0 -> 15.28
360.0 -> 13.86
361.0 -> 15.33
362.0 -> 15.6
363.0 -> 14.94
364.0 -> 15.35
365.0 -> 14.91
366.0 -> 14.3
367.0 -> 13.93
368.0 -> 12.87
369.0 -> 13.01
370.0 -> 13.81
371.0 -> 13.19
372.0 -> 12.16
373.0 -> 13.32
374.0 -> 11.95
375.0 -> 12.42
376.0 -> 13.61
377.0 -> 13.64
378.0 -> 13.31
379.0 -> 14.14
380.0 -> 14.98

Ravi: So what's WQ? 140.0 mm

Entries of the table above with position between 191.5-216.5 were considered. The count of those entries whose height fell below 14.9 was 14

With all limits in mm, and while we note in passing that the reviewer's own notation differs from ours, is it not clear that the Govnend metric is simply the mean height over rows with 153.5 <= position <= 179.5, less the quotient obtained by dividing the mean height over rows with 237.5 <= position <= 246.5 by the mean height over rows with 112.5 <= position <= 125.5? 13.4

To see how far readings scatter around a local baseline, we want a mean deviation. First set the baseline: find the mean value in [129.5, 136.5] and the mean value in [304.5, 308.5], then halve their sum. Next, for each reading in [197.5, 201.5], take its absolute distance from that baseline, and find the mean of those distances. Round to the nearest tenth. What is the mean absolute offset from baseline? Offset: 2.1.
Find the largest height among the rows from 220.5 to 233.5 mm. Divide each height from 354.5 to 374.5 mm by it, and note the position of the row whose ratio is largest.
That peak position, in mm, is 362.0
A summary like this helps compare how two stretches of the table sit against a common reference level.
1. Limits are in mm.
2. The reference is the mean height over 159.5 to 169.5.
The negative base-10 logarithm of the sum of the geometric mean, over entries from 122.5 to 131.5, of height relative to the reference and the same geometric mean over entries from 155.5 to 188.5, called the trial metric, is -0.287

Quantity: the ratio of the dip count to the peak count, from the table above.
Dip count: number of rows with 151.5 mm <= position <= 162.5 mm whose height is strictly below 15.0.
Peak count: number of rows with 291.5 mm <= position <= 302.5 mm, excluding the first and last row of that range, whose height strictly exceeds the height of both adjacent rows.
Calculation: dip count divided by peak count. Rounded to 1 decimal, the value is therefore 5.5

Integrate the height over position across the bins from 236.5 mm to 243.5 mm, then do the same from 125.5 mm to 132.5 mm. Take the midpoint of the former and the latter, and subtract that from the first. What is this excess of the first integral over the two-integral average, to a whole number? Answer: 10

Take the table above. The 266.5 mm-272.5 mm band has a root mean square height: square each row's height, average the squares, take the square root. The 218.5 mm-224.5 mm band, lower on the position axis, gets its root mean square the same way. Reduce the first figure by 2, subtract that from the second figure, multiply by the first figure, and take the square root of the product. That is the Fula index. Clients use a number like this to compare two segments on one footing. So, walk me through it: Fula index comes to 3.9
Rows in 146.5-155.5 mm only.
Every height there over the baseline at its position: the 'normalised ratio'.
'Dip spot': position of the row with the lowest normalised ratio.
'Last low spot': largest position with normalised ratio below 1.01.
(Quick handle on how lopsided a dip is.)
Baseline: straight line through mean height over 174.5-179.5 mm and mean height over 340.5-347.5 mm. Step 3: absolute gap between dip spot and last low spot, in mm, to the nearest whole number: 8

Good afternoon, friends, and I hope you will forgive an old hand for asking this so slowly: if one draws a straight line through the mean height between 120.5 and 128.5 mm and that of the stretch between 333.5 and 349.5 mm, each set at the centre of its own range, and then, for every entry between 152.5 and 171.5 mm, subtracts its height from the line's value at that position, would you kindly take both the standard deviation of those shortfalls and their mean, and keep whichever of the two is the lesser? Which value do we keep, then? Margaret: 0.6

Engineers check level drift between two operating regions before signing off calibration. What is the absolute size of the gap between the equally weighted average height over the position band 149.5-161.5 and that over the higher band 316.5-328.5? 3.1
